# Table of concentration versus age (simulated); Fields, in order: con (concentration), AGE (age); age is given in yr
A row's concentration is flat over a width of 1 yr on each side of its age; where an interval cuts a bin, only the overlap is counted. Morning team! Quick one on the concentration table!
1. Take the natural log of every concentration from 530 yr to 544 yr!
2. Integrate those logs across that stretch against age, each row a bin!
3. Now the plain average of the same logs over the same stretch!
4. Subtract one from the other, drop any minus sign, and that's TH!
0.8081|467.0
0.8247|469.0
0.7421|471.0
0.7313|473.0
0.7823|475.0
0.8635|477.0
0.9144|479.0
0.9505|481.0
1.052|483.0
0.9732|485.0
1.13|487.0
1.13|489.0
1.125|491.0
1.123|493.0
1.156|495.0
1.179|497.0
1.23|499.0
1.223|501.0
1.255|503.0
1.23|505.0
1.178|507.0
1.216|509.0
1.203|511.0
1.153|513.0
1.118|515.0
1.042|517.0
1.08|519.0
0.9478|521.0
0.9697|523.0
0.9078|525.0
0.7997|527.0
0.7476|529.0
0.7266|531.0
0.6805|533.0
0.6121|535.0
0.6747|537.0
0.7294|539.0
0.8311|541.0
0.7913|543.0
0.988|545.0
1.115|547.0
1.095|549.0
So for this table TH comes 4.3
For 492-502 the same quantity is 1.5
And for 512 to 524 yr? 0.5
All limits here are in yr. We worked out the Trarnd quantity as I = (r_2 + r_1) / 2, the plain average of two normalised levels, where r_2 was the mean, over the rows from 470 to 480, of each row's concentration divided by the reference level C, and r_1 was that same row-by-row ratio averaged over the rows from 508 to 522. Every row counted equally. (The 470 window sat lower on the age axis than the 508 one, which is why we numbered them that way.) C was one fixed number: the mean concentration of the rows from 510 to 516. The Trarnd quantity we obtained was 0.83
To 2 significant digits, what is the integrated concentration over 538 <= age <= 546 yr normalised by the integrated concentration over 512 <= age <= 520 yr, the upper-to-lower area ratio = 0.76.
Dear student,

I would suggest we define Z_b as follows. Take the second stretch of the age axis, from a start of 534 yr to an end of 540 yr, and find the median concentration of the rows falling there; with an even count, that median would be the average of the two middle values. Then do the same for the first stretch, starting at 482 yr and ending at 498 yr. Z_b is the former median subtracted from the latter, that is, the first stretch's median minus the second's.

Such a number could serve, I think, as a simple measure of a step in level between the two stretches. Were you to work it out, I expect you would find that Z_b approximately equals 0.45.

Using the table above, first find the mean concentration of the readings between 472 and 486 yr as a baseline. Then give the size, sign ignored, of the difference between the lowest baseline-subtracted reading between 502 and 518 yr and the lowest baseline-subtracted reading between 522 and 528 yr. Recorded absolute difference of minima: 0.24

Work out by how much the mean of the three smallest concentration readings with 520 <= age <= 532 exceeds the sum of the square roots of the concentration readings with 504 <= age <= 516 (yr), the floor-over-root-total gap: -5.8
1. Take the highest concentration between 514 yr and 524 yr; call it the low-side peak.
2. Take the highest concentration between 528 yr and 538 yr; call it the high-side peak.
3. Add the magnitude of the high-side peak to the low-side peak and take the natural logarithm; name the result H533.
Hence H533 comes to 0.62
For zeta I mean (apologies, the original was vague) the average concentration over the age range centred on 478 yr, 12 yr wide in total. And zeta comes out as 0.9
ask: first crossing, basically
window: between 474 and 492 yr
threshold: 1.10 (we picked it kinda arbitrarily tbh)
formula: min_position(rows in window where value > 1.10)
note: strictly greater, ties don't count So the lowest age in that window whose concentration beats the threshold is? 487.0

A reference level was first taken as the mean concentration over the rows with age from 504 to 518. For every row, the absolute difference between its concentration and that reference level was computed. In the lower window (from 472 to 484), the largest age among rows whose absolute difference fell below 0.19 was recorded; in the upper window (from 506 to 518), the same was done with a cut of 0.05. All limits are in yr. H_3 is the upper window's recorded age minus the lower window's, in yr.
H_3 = 32 yr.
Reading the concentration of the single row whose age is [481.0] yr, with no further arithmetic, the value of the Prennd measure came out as 0.9505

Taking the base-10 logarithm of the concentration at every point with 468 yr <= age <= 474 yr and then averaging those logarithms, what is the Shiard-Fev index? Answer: -0.12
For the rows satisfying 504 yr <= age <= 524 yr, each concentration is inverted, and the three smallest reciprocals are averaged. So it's 0.82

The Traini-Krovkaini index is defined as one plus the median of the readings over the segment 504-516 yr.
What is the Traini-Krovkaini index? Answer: 2.19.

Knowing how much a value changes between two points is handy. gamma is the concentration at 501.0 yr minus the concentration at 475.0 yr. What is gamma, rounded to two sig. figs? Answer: 0.44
